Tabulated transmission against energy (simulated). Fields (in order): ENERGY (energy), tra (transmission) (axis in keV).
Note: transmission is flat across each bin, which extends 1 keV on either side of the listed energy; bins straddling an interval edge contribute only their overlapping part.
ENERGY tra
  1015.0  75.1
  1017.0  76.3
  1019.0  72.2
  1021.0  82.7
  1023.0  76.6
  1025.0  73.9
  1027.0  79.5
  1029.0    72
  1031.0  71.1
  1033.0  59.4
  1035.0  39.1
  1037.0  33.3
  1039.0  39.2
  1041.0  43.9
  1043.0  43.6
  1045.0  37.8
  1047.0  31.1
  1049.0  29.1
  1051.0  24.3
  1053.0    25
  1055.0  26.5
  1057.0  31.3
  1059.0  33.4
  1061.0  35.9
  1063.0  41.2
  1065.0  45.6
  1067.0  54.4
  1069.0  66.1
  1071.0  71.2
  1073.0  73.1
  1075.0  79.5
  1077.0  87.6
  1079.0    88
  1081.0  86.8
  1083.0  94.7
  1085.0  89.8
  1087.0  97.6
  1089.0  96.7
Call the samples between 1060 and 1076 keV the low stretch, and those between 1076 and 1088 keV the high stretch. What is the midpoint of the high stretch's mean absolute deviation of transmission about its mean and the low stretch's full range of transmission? 23.6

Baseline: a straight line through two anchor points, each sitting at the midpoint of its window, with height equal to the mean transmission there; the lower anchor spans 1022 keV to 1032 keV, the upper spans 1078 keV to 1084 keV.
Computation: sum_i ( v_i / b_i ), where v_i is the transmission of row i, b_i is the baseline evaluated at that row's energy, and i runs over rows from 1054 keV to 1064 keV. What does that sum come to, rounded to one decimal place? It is 2.0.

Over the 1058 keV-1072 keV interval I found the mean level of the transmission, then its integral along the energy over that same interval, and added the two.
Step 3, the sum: 745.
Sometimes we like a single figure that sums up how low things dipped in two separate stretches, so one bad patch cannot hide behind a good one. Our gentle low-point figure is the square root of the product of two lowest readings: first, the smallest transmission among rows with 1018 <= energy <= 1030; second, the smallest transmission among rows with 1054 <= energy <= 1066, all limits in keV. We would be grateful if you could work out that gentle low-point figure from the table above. 44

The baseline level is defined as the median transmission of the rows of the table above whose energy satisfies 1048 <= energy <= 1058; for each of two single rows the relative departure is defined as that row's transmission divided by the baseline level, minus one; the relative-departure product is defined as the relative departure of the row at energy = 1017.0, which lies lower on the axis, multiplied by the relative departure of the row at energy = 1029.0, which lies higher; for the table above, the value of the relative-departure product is 3.2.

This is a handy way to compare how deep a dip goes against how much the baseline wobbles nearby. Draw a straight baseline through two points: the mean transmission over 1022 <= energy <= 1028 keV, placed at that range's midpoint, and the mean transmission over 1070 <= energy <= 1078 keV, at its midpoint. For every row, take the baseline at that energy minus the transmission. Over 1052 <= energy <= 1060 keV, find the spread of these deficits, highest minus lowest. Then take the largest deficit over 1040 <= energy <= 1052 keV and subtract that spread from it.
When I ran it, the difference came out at 45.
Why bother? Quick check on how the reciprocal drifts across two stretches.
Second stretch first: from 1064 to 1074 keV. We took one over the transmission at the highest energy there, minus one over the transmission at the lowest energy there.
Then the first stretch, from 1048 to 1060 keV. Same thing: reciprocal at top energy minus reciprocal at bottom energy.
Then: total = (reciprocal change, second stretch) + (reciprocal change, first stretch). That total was -0.013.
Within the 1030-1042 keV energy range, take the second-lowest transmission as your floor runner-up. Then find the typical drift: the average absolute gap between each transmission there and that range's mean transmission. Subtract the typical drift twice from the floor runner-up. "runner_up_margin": 16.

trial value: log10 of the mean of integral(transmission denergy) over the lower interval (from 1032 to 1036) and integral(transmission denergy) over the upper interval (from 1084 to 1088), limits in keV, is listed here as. 2.46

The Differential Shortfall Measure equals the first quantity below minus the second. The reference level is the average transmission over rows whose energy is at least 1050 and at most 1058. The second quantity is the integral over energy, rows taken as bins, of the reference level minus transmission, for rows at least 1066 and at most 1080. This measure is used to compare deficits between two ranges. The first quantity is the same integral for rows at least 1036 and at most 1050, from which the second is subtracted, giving 524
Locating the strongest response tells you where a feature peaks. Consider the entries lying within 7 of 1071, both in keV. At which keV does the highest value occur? 1077.0 keV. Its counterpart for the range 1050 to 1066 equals 1065.0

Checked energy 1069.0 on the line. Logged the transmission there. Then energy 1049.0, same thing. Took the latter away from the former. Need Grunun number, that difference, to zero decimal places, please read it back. 37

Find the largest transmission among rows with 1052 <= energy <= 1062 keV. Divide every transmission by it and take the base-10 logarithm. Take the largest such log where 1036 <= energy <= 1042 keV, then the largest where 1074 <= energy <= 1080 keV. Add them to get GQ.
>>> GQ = 0.48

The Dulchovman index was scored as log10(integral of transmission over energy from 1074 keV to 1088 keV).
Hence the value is 3.10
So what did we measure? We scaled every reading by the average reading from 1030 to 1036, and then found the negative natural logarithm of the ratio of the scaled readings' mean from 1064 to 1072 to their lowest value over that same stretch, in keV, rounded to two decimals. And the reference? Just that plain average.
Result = -0.26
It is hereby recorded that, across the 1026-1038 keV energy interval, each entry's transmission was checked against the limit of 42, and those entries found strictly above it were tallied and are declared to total 4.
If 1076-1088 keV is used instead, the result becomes 6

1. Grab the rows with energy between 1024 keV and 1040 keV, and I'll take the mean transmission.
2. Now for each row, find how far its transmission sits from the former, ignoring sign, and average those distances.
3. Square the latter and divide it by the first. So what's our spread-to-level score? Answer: 4.3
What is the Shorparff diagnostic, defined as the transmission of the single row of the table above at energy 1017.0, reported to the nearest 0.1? 76.3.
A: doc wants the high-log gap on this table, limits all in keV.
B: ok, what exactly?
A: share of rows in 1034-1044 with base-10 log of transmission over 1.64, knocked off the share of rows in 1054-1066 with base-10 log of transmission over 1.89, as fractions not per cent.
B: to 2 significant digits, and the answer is -0.20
